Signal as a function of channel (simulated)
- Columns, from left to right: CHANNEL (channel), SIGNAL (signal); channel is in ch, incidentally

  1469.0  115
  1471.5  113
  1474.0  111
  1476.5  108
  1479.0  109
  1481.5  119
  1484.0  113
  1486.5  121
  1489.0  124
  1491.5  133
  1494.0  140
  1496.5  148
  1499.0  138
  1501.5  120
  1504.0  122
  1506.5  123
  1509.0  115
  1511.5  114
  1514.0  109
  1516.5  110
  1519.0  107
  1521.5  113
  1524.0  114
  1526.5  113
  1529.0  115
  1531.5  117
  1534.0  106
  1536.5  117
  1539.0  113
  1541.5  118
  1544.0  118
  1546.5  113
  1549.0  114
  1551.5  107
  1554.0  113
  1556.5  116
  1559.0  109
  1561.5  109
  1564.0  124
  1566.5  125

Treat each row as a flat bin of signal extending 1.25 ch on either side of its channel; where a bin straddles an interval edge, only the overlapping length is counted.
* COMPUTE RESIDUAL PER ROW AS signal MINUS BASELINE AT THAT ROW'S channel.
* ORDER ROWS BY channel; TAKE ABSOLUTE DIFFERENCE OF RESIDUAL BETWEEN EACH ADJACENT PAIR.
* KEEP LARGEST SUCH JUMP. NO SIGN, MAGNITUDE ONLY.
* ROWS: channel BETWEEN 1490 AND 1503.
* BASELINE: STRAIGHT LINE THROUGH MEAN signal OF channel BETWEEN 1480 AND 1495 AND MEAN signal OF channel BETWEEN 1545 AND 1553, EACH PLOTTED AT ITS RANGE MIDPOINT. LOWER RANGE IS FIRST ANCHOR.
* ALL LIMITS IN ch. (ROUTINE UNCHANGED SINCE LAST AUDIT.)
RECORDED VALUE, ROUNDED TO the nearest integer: 17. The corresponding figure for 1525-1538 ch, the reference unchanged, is 12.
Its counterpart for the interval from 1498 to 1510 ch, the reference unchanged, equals 17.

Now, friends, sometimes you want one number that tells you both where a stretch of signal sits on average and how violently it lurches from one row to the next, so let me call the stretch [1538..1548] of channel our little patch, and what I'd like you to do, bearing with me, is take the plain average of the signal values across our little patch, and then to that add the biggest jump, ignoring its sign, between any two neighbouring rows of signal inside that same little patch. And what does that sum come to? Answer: 120.5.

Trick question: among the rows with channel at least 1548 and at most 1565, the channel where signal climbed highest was 1564.0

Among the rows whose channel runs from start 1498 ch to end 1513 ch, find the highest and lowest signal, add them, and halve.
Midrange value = 126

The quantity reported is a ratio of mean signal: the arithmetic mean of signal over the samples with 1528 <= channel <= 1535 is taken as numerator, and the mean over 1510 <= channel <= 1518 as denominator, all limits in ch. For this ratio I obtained 1.02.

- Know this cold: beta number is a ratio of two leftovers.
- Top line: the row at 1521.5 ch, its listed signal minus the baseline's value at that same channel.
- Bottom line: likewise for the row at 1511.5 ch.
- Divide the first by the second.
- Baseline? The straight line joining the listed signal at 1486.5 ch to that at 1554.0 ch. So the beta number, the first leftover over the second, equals 1.0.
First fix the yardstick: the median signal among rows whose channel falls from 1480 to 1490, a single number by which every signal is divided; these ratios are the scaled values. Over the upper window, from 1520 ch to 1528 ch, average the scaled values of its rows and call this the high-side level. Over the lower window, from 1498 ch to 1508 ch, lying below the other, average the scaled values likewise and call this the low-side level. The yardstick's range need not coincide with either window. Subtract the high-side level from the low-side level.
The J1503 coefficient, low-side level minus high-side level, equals 0.10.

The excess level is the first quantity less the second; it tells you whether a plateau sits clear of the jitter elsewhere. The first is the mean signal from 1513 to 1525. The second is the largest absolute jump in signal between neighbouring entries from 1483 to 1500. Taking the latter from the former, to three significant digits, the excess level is 101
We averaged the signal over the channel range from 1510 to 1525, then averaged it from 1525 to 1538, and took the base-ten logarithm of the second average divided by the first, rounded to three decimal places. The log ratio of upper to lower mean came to 0.009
